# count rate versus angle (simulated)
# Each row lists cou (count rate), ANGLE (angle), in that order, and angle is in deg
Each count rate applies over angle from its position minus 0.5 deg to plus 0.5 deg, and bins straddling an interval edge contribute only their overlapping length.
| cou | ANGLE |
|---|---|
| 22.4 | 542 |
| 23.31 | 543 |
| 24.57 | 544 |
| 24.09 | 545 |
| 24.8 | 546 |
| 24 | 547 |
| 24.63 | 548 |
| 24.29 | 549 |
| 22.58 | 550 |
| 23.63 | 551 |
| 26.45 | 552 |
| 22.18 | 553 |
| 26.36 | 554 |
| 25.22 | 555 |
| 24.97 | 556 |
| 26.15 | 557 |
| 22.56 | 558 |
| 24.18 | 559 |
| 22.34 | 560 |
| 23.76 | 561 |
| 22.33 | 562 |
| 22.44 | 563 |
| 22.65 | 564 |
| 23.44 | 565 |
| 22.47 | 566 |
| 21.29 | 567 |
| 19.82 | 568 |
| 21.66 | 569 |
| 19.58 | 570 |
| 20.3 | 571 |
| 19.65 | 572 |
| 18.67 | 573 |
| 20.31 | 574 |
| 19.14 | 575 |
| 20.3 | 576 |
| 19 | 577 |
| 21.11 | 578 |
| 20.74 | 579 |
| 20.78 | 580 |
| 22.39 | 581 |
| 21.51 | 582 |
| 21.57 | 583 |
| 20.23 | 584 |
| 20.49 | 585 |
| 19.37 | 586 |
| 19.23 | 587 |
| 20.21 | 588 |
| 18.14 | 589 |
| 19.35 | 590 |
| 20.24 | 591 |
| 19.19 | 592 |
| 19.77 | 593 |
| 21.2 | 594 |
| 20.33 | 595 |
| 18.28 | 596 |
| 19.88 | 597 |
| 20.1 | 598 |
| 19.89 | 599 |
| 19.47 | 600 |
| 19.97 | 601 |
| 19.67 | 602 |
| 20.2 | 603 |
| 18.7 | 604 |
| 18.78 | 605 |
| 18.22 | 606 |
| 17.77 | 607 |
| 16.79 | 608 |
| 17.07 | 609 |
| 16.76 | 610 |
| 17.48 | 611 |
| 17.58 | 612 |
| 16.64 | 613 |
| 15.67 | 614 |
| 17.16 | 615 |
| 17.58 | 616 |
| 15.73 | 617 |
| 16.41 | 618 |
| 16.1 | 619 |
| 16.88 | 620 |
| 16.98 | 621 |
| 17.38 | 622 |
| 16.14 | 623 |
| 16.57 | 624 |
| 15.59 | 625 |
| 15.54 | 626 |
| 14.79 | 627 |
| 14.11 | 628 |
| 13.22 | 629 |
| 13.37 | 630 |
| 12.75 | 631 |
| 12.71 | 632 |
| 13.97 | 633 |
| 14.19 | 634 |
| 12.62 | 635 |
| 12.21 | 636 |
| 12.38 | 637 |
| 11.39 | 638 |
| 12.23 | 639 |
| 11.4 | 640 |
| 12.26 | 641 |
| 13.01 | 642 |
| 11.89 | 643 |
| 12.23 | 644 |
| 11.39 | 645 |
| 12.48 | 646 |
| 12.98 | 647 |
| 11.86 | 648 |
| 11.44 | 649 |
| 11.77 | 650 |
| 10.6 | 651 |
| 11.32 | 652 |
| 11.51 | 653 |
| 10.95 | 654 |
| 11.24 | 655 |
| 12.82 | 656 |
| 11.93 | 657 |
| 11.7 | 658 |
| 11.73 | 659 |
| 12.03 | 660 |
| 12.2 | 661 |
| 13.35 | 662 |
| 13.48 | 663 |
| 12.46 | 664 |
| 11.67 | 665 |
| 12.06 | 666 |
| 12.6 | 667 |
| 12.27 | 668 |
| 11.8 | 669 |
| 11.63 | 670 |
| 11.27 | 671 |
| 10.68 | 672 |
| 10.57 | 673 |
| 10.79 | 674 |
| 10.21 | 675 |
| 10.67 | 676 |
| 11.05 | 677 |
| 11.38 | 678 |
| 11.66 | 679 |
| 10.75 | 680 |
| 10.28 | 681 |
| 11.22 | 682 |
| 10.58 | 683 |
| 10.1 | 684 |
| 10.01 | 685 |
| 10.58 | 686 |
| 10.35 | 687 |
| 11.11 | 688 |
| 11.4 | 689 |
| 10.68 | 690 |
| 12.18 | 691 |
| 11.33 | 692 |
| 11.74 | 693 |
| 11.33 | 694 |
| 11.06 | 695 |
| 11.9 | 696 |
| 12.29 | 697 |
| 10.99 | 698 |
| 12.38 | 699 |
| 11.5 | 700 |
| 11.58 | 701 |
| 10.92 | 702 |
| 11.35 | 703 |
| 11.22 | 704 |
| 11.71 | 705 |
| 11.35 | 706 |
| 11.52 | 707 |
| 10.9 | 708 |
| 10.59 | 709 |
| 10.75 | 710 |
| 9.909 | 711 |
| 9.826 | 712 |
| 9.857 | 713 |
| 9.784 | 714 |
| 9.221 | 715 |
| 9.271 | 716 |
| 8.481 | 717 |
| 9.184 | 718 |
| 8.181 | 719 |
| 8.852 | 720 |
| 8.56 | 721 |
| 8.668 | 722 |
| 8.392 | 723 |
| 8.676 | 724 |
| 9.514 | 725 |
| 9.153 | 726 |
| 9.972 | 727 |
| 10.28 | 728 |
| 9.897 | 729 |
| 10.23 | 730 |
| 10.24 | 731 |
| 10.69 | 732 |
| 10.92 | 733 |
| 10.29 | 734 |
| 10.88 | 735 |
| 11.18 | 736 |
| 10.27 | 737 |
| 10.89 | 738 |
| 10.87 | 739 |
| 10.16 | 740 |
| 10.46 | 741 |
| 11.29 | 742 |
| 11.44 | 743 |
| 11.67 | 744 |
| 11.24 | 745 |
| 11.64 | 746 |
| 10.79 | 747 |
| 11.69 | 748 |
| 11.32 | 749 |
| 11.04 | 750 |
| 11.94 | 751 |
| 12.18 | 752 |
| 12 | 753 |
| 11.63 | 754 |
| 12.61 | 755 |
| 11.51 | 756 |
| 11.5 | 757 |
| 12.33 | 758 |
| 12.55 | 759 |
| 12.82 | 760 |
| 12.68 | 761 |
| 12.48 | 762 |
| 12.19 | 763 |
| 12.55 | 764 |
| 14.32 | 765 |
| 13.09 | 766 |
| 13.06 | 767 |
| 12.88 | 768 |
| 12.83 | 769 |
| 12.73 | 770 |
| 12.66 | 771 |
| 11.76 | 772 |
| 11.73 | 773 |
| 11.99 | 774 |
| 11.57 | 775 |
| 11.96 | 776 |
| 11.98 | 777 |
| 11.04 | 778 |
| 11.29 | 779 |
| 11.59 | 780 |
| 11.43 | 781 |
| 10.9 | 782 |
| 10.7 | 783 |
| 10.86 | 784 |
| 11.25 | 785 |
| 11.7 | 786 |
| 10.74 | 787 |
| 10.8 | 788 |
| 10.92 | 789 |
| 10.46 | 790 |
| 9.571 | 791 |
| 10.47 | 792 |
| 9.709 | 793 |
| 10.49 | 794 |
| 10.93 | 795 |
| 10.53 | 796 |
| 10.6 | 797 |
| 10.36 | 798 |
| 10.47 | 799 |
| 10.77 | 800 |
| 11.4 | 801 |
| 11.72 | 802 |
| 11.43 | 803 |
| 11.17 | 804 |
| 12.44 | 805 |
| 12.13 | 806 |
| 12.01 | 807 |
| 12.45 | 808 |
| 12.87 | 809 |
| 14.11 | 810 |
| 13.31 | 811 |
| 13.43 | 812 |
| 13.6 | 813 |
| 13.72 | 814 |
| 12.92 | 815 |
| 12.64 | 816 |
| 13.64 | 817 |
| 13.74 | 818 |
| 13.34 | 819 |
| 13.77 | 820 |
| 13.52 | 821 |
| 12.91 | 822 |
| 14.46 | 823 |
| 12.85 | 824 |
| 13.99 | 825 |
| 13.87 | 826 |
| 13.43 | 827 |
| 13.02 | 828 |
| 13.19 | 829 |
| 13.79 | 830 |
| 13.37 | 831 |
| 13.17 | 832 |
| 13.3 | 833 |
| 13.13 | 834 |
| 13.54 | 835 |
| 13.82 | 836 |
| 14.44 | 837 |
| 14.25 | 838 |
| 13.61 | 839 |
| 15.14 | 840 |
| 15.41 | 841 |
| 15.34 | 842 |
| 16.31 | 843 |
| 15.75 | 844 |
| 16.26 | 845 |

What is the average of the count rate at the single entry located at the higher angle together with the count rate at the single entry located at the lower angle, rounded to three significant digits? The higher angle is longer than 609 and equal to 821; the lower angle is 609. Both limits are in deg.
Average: 15.3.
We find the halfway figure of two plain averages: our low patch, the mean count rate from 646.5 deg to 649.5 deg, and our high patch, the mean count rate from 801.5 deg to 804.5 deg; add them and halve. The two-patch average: 12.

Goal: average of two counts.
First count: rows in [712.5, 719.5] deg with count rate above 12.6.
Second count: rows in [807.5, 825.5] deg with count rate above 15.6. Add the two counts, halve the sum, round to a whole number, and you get 0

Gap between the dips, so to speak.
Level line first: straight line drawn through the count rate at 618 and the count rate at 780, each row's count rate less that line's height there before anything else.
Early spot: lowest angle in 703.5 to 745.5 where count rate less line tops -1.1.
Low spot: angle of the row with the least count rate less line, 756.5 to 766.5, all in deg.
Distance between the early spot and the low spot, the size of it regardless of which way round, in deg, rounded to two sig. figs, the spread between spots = 13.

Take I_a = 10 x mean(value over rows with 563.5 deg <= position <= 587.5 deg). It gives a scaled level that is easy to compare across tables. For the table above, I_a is 207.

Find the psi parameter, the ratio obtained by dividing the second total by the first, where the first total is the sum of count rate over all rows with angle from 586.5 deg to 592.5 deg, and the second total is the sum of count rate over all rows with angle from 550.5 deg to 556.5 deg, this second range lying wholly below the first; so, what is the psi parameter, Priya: 1.3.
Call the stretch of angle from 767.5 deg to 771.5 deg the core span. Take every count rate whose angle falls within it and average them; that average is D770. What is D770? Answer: 13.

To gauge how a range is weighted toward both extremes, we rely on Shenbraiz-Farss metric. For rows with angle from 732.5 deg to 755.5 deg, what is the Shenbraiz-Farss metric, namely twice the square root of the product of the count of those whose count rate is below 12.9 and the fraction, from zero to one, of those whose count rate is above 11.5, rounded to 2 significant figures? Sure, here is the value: 5.7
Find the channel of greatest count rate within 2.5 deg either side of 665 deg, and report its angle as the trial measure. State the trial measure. 663 deg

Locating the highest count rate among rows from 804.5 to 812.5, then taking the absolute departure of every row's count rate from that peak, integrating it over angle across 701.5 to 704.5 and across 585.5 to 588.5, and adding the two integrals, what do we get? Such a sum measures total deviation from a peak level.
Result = 25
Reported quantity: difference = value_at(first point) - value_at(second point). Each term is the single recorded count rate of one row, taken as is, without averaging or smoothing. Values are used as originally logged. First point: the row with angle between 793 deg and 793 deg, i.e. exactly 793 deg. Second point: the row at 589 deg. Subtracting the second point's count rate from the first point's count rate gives -8.4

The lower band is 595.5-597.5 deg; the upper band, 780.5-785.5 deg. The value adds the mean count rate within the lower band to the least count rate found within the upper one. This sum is 30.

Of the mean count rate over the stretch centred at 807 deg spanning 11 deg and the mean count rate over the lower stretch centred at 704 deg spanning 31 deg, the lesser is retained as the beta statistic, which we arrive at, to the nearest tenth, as 10.8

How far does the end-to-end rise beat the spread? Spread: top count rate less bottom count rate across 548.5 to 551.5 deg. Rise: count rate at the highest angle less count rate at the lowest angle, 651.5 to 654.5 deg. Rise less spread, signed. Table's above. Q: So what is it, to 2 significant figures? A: -2.1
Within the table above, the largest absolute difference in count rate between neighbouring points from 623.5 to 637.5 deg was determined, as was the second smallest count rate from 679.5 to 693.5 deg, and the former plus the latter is 11.67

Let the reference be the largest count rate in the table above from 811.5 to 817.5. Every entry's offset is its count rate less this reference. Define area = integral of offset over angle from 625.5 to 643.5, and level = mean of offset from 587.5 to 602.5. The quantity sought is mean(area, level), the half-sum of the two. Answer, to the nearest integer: -3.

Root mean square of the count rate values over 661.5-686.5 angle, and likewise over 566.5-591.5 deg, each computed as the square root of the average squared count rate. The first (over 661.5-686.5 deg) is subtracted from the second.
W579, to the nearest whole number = 9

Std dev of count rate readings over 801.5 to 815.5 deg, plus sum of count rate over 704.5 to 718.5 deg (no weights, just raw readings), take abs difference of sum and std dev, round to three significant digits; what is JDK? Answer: 141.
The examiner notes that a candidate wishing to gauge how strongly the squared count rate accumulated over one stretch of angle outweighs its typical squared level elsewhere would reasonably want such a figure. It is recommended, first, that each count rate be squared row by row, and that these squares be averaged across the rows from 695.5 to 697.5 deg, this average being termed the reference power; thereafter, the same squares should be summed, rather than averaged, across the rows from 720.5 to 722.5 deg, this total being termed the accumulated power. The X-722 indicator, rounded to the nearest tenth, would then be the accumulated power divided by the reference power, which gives 1.0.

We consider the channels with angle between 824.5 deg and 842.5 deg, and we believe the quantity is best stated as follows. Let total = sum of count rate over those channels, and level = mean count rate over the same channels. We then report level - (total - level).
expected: -222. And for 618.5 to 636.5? -236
